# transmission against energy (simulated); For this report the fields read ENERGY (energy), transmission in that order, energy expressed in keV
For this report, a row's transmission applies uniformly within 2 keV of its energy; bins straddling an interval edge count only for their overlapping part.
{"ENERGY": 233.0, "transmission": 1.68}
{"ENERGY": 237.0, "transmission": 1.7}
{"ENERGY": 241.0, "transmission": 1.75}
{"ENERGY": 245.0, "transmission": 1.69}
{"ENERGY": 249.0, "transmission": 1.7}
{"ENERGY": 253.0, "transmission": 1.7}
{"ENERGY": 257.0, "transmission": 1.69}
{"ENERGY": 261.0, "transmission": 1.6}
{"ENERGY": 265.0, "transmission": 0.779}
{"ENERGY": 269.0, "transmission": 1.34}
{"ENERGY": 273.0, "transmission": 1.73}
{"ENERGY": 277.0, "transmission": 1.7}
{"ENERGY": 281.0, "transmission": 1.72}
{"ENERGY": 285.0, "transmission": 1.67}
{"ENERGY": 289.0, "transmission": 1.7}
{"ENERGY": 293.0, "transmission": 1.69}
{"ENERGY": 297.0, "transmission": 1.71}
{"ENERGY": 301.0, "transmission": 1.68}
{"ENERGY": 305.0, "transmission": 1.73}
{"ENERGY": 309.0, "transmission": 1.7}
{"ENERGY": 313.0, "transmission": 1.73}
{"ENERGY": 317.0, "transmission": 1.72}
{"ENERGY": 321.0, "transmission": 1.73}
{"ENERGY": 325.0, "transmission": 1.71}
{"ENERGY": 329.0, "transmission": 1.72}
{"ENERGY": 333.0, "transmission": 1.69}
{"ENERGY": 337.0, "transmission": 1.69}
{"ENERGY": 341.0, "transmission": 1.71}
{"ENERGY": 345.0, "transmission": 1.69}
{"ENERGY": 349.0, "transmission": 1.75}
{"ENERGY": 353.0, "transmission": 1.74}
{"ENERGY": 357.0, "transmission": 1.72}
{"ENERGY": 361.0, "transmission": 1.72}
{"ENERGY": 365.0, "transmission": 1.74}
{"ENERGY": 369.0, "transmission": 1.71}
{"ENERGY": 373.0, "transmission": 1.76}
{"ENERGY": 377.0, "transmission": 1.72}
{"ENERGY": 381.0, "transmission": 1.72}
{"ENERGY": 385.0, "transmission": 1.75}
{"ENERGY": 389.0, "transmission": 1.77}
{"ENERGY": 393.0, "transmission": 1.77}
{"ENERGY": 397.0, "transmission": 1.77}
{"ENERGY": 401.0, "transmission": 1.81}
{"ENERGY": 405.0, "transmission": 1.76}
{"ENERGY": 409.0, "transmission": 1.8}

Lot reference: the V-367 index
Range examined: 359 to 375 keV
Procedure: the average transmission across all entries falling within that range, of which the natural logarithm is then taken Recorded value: 0.550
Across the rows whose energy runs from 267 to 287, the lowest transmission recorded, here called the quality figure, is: 1.34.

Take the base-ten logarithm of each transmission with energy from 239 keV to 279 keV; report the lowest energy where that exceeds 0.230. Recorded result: 241.0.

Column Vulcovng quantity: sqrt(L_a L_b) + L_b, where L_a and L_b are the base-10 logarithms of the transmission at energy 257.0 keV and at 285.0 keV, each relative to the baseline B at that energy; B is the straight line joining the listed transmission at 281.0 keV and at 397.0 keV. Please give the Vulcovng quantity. -0.0051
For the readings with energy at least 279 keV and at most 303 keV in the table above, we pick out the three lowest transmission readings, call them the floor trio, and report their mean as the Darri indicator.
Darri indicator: 1.68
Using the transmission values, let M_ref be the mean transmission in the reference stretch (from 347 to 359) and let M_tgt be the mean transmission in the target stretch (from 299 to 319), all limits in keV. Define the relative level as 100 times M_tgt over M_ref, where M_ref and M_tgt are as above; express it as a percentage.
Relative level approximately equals 98.6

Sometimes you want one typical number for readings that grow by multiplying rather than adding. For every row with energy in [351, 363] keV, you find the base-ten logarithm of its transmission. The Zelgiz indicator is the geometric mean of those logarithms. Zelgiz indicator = 0.237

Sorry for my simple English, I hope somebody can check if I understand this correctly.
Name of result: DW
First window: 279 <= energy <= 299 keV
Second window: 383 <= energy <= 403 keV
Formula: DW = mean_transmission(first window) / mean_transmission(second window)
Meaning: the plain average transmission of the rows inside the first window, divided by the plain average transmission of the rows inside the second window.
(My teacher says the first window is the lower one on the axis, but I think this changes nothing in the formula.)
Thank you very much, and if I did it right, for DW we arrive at 0.96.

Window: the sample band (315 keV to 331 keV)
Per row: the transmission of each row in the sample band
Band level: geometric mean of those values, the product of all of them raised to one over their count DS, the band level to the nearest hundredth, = 1.72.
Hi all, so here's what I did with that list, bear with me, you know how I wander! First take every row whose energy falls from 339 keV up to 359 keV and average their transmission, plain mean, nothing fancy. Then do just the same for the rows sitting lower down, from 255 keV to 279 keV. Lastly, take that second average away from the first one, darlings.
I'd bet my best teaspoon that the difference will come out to 0.25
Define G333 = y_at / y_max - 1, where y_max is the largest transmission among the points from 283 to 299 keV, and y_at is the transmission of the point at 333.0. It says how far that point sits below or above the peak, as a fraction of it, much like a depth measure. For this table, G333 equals -0.012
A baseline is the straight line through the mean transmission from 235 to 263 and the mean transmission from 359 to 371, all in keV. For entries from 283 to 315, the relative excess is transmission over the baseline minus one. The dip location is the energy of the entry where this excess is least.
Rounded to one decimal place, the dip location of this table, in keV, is 285.0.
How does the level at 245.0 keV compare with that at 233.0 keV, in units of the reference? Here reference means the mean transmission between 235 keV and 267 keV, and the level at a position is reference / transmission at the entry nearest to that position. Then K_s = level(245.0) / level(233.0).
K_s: 0.99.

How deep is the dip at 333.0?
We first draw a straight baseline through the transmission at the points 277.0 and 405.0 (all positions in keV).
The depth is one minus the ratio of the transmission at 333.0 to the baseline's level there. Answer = 0.021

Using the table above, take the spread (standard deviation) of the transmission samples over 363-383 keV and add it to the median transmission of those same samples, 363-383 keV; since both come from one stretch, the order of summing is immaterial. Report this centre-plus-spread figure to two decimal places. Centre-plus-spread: 1.74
